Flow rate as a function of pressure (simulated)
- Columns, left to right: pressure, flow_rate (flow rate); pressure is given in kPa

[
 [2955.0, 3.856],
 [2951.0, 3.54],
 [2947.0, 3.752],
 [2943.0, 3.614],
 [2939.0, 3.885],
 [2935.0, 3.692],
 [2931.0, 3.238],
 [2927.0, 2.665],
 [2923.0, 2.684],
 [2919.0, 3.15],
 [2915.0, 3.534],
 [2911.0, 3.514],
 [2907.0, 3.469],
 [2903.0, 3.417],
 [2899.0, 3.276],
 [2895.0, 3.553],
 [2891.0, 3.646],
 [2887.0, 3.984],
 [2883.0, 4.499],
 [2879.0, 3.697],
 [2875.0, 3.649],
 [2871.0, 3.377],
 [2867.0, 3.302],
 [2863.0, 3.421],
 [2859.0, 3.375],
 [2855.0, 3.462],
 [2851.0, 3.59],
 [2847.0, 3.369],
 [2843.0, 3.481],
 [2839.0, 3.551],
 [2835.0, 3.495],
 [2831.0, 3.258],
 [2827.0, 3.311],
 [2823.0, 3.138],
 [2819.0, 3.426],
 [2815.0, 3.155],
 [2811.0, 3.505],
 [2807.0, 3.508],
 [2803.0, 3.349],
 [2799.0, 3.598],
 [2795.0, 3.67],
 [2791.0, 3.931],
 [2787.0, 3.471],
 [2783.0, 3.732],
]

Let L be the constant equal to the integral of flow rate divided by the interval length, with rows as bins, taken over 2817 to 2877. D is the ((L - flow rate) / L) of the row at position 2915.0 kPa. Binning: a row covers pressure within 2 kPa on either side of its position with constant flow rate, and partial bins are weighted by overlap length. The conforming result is -0.035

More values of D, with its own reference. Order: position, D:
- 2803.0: 0.019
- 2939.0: -0.138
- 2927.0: 0.219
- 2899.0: 0.040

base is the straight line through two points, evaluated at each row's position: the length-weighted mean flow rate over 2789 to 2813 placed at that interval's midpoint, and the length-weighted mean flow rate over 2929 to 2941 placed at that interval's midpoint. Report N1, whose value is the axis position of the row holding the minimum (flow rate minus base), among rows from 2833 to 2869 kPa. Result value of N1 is 2867.0 kPa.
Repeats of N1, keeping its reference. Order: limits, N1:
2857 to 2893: 2867.0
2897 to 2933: 2927.0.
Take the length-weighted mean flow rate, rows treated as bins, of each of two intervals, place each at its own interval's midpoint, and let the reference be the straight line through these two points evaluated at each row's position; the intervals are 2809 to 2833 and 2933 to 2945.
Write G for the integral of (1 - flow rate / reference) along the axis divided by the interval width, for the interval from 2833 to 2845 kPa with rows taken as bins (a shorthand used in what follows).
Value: -0.04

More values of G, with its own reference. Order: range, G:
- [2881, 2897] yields -0.11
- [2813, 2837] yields 0.01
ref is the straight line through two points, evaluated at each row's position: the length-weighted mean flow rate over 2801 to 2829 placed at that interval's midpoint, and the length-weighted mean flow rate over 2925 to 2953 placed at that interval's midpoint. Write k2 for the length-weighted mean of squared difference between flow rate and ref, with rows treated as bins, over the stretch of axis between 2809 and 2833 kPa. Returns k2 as 0.02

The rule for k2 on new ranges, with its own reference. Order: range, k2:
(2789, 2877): 0.04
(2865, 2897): 0.21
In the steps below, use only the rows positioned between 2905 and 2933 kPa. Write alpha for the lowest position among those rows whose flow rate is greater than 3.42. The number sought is 2907.0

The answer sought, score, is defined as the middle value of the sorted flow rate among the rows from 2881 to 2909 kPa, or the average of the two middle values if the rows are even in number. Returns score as 3.55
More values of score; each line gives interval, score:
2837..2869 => 3.44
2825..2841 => 3.40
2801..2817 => 3.43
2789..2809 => 3.60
